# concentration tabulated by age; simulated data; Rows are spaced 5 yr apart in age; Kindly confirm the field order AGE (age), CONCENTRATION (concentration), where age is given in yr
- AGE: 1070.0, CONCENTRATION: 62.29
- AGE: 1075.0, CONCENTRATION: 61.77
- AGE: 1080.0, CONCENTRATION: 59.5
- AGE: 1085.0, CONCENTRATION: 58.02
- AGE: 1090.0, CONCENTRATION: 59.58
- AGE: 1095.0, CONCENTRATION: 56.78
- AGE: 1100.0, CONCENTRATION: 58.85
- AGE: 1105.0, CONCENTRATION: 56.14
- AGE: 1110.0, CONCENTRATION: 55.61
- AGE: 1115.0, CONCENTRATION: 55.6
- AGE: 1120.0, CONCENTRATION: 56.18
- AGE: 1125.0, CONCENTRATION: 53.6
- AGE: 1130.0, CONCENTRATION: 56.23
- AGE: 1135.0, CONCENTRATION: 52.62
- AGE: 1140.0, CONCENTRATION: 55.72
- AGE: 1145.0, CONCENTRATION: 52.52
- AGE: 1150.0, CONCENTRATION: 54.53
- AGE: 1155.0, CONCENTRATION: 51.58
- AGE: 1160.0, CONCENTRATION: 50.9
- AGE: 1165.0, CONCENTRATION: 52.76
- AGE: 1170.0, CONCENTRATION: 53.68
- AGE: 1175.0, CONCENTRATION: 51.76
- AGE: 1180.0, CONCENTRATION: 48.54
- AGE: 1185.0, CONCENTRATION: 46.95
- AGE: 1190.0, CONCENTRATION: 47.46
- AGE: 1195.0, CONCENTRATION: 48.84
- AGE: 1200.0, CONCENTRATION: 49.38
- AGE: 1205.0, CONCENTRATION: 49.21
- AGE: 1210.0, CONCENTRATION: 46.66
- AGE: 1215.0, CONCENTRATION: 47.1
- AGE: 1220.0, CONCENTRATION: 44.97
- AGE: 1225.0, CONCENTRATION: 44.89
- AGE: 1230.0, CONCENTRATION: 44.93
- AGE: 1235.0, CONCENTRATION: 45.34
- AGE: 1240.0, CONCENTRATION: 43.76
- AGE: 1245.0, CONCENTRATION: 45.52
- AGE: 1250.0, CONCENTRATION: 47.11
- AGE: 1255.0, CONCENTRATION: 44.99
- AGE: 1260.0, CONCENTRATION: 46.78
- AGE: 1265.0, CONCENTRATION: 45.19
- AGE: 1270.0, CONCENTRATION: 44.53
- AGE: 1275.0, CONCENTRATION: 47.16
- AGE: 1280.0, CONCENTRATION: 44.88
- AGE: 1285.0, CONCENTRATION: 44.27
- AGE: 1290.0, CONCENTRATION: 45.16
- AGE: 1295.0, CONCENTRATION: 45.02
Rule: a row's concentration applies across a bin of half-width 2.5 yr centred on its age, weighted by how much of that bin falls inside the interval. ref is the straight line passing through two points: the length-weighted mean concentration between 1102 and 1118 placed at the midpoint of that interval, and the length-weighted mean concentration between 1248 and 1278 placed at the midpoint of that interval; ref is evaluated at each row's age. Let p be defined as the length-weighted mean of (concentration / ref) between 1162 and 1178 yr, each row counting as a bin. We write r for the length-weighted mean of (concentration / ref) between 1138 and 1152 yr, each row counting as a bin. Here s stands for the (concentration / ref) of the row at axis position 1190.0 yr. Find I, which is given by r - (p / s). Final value -0.07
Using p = 1.01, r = 1.01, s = 0.94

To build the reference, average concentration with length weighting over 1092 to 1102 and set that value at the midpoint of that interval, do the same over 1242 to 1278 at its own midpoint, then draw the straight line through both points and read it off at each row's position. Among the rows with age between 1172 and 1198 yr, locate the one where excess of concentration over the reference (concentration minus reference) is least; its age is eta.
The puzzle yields 1185.0 yr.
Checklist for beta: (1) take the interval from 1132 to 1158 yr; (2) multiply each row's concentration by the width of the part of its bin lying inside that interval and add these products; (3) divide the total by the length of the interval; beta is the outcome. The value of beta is 53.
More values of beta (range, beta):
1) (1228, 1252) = 45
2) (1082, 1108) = 58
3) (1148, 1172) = 53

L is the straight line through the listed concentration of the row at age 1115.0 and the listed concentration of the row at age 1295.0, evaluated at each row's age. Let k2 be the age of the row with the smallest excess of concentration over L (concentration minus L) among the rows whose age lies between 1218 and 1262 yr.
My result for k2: 1240.0 yr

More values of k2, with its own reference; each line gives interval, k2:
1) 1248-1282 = 1255.0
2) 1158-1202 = 1185.0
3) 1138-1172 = 1160.0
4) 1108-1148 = 1135.0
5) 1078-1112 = 1110.0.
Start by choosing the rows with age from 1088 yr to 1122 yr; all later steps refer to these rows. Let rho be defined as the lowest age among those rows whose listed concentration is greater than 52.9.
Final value 1090.0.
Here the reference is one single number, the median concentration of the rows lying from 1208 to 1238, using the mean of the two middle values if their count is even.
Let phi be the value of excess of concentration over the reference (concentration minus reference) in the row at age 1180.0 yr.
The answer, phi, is 3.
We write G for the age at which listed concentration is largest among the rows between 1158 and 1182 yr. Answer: 1170.0 yr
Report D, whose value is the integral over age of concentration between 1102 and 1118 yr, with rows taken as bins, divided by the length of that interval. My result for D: 56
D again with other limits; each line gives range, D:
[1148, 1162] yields 52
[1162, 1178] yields 53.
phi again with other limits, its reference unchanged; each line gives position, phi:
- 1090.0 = 14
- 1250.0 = 2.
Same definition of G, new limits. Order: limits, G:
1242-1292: 1275.0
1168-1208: 1170.0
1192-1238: 1200.0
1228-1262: 1250.0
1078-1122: 1090.0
